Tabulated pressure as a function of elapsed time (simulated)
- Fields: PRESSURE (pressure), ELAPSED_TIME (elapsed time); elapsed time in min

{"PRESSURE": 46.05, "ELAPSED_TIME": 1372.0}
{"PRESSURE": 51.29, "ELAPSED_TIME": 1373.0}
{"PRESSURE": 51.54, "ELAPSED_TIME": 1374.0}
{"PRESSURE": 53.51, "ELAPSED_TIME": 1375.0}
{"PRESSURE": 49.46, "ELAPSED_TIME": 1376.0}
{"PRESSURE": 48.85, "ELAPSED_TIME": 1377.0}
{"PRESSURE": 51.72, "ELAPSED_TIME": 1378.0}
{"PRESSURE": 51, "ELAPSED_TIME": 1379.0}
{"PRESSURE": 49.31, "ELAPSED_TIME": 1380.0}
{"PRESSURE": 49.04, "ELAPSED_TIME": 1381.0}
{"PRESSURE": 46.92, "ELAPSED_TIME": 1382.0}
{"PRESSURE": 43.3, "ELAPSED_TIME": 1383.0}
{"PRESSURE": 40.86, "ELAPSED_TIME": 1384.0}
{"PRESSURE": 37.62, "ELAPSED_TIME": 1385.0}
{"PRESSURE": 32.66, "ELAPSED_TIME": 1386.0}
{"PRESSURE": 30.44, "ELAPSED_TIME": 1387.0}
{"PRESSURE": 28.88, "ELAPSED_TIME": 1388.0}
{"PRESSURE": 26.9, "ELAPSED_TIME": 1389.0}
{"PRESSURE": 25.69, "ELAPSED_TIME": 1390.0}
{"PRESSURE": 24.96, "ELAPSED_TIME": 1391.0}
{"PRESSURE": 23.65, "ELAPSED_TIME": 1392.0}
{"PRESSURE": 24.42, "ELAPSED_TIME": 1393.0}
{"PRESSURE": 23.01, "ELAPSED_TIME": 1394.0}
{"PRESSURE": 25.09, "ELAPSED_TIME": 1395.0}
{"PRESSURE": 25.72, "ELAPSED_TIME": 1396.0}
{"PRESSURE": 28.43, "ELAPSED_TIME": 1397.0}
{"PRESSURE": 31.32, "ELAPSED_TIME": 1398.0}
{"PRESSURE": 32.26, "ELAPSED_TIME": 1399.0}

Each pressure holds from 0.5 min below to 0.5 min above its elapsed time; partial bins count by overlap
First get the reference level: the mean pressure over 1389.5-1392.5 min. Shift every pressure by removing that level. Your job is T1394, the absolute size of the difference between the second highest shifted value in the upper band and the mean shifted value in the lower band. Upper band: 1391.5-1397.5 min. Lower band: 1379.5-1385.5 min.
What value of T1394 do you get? 19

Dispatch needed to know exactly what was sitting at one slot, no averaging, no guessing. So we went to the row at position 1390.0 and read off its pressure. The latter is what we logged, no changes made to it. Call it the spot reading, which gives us 25.69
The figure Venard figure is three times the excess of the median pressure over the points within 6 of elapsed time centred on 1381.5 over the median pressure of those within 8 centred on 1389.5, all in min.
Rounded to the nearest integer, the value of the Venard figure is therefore 65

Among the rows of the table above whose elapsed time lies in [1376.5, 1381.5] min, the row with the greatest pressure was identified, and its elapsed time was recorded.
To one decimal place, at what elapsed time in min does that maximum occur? 1378.0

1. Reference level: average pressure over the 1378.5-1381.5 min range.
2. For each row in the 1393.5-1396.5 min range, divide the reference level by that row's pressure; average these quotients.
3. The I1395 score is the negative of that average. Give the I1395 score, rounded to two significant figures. -2.0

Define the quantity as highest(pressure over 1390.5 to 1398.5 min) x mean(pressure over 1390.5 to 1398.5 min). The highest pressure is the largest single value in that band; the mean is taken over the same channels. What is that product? 809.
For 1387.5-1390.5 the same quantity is 784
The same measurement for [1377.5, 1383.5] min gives 2511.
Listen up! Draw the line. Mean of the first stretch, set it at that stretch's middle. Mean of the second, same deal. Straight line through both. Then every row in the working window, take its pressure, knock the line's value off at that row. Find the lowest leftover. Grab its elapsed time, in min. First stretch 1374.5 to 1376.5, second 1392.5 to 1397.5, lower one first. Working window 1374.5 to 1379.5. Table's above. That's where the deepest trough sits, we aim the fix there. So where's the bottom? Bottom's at 1376.0 min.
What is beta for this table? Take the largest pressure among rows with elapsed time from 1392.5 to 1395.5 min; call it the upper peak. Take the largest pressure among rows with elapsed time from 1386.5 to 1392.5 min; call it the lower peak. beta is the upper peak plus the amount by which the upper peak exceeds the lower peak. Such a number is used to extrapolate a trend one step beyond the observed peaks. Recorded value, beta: 20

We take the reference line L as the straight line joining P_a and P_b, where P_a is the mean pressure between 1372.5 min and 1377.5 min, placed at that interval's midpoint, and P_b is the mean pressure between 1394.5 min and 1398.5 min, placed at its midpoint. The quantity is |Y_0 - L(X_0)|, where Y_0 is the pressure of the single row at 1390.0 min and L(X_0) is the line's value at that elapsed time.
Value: 9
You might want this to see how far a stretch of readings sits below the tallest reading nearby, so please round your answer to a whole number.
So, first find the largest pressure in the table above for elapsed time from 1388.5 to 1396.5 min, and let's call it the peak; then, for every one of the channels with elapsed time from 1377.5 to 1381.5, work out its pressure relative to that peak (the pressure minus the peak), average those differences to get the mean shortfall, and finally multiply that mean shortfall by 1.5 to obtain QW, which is 35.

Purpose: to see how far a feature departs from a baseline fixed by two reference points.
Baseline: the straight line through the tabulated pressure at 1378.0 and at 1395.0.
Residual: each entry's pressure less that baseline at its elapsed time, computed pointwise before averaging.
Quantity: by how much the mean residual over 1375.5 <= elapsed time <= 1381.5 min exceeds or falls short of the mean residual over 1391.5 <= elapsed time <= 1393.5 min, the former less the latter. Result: 3.9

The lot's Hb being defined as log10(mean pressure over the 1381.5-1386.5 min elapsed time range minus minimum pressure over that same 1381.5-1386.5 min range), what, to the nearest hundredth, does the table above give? 0.88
